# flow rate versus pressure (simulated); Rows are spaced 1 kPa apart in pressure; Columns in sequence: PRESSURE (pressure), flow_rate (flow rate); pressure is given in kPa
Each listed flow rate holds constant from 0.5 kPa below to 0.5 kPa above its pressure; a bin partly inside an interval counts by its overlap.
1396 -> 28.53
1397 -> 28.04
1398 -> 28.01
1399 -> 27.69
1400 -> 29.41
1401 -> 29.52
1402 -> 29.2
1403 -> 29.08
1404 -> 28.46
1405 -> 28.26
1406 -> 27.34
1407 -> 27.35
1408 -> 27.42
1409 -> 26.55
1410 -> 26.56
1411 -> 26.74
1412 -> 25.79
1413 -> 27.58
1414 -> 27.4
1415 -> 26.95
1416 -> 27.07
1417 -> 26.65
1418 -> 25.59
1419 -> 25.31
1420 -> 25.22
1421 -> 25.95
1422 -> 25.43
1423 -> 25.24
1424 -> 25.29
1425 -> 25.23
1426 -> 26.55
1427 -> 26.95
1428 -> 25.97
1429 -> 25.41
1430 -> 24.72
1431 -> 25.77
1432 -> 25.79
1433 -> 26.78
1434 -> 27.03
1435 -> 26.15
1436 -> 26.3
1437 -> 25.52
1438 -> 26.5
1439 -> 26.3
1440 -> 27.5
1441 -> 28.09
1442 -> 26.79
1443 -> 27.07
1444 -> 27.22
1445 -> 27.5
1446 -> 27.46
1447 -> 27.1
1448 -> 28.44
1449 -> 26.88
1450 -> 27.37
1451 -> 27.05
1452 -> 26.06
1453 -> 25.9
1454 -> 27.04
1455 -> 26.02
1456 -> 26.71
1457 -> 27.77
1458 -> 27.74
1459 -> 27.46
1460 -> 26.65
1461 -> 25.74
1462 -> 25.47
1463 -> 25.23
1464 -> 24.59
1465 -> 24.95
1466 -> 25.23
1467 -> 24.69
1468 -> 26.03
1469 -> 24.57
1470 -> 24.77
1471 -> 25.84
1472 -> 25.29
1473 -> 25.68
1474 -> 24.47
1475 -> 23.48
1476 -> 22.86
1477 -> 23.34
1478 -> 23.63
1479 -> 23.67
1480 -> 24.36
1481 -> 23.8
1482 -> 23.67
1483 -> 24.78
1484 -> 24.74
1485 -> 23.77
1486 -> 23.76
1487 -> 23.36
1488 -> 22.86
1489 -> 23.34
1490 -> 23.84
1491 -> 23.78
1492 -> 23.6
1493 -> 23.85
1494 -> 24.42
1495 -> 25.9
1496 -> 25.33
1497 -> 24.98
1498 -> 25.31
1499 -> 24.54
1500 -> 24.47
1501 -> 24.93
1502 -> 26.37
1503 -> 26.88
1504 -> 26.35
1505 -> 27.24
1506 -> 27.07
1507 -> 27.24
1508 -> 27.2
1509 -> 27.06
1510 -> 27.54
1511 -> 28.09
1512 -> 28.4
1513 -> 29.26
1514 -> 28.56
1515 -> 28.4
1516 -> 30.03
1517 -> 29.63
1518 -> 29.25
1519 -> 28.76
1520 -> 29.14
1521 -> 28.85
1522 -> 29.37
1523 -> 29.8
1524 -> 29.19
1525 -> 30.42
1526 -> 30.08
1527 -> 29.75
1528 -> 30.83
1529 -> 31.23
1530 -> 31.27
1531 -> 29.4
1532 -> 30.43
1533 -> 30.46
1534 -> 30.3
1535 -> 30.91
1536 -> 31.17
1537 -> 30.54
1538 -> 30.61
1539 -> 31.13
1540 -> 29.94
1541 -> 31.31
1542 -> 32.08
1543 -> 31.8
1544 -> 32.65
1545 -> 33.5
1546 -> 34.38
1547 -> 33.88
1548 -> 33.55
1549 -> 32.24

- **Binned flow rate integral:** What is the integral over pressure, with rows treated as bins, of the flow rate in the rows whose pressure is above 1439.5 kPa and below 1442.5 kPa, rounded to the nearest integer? 82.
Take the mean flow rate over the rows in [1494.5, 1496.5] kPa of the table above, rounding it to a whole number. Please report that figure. 26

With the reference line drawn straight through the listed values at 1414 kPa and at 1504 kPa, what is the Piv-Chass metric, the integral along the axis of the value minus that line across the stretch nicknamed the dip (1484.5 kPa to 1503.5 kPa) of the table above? -38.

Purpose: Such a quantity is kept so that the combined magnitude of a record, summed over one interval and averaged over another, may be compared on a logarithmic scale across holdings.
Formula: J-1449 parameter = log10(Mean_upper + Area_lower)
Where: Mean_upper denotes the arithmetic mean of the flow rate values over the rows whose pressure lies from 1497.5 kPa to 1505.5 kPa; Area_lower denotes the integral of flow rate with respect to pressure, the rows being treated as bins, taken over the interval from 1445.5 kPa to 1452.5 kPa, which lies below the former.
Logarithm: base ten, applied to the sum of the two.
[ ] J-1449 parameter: 2.33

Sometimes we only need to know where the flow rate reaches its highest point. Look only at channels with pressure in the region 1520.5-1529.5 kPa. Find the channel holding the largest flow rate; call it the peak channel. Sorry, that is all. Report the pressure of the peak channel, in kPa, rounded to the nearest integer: 1529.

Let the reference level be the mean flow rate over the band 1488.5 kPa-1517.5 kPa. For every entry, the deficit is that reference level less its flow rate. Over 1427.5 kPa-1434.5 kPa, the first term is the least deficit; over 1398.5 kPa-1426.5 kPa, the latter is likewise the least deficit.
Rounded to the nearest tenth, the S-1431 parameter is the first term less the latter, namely 2.5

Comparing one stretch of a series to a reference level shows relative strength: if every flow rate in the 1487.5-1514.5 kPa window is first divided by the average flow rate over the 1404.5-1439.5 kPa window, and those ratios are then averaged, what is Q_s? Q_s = 0.98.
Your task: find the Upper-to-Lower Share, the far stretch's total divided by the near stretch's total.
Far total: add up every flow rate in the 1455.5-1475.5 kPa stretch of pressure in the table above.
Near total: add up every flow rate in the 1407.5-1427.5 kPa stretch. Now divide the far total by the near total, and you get 0.98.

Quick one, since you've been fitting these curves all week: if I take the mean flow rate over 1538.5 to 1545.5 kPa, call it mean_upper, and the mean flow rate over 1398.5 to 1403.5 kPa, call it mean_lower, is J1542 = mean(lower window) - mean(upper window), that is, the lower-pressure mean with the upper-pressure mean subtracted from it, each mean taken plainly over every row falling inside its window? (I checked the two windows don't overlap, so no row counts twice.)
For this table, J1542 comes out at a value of -2.8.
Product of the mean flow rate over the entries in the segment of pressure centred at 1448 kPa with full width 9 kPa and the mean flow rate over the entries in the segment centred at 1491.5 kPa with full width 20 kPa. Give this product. 661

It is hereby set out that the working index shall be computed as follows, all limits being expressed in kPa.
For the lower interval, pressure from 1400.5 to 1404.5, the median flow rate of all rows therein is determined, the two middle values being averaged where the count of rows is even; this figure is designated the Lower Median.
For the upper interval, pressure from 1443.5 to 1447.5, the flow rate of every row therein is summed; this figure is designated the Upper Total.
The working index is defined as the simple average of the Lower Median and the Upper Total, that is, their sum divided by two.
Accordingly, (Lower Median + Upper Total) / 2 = 69.2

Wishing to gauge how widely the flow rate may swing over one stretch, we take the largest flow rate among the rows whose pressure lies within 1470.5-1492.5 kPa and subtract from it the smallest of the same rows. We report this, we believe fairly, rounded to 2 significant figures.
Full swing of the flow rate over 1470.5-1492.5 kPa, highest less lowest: 3.0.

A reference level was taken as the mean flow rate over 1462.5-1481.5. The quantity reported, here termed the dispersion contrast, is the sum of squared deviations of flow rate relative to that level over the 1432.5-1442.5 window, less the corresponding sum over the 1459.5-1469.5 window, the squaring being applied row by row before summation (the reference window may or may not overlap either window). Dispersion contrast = 41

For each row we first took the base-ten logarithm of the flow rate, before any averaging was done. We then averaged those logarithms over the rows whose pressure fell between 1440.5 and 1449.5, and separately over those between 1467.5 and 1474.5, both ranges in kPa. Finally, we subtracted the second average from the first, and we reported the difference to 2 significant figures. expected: 0.036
